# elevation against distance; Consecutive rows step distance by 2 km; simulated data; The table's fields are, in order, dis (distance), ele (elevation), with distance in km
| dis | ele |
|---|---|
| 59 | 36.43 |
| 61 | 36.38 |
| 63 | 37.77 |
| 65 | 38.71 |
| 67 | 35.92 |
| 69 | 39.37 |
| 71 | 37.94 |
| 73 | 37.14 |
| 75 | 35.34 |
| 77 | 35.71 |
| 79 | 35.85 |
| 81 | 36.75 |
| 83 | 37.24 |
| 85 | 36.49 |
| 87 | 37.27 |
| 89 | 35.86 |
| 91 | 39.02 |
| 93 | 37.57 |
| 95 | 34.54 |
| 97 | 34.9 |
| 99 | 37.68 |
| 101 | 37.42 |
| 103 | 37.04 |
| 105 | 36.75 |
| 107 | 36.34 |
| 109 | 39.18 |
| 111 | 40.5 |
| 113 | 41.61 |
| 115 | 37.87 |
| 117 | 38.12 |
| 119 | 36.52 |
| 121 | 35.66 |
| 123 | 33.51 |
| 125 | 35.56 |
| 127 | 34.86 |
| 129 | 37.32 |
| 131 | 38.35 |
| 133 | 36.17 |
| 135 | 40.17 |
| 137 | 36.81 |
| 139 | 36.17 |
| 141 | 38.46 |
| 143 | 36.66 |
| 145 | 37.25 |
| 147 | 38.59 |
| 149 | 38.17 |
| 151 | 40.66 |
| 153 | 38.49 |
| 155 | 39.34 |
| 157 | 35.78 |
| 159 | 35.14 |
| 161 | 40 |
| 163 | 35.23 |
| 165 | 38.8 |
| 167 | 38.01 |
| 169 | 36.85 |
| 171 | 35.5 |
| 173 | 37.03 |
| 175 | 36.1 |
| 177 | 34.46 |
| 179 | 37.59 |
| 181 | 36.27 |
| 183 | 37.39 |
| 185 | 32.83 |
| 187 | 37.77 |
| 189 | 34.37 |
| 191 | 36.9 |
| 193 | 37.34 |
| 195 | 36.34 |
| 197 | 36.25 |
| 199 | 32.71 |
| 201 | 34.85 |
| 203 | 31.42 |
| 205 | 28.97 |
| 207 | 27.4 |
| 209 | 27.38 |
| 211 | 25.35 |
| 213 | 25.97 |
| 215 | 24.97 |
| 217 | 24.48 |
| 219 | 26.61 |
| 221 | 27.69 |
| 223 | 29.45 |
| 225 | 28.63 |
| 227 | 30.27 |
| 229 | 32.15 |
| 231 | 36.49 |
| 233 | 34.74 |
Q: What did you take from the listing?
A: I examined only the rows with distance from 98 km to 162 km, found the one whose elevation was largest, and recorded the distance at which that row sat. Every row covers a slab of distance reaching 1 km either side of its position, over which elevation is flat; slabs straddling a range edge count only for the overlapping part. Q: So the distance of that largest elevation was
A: 113 km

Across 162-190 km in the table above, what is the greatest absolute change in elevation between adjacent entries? 4.9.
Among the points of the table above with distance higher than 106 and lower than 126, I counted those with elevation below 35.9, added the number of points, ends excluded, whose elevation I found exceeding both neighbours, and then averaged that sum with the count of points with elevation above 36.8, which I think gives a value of 5.00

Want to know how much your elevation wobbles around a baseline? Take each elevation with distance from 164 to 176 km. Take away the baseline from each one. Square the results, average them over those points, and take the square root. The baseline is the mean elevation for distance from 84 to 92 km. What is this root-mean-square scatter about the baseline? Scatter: 1.11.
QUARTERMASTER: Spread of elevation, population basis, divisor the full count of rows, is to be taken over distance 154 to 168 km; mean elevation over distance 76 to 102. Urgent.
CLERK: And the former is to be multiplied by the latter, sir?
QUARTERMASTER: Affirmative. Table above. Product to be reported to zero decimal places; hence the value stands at 70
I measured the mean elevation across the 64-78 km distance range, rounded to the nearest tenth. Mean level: 37.2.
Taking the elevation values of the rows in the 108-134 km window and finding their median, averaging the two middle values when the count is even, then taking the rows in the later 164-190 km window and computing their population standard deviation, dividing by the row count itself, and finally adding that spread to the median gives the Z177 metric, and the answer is 39.0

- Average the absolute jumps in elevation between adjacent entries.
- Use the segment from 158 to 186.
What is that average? 2.4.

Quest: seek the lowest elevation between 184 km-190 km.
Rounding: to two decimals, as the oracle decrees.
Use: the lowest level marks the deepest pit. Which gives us 32.83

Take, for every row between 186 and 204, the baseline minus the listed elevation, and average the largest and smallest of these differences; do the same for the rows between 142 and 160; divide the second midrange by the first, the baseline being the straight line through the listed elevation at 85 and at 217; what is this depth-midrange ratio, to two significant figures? 0.95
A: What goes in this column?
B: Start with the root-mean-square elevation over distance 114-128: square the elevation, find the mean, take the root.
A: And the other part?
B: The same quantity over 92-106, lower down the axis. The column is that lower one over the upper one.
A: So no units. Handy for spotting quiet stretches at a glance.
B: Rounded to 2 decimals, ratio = 1.01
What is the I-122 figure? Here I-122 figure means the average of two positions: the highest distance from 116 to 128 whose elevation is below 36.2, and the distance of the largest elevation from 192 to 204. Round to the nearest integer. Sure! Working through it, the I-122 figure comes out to 160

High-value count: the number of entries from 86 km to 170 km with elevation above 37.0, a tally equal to 24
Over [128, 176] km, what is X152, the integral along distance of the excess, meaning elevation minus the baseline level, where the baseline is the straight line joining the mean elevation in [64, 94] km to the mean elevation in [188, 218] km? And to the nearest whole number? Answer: 195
